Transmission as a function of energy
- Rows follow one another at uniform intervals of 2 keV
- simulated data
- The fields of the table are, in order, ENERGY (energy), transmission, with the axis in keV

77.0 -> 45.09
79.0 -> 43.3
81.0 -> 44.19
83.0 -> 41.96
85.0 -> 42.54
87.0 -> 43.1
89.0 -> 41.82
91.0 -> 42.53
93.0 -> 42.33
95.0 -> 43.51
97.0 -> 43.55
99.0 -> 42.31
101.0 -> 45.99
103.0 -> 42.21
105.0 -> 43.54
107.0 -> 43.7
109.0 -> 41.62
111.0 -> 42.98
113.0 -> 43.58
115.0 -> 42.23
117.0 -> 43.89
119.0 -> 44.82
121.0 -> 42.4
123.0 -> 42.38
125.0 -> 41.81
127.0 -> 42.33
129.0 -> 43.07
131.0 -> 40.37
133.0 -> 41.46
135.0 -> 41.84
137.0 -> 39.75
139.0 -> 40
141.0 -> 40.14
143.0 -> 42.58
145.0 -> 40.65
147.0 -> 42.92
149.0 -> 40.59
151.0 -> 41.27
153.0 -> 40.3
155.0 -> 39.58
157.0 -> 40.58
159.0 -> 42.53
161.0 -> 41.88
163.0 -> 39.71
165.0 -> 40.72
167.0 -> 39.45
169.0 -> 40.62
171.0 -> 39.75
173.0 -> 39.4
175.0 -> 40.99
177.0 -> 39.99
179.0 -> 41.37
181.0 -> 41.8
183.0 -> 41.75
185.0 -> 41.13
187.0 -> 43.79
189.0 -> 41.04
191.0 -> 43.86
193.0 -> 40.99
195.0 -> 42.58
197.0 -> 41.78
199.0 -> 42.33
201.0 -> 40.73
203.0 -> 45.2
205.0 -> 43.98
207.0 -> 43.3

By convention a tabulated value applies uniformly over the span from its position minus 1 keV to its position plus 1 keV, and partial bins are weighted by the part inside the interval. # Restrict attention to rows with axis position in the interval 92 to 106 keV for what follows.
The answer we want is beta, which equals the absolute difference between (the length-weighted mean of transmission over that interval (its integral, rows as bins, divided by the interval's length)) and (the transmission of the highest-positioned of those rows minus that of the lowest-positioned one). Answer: 42.1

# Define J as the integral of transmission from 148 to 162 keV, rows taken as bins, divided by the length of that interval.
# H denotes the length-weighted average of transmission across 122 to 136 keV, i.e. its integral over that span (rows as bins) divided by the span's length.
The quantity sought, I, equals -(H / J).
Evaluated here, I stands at -1.02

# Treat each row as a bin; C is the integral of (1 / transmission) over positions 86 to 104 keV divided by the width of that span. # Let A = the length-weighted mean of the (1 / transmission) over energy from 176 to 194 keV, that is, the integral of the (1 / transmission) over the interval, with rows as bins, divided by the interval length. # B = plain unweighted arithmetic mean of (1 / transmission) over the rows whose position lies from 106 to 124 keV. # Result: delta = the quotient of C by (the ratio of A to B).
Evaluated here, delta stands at 0.0225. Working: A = 0.0240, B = 0.0232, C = 0.0233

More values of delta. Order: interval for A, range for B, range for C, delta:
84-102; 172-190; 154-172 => 0.0258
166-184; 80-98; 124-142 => 0.0230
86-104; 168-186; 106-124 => 0.0245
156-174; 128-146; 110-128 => 0.0230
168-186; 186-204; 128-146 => 0.0234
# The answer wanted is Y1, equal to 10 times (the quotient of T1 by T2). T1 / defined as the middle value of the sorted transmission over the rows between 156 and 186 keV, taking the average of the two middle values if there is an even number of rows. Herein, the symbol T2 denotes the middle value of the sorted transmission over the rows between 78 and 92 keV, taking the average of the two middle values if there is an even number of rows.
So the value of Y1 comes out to 9.6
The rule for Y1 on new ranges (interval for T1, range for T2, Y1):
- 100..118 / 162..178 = 10.9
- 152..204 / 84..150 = 9.7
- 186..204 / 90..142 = 10.0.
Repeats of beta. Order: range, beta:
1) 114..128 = 42.7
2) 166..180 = 38.3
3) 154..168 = 40.8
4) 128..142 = 43.9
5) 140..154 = 41.0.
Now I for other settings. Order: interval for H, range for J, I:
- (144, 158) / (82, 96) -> -0.96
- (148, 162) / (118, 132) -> -0.96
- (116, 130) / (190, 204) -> -1.01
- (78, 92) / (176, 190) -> -1.03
